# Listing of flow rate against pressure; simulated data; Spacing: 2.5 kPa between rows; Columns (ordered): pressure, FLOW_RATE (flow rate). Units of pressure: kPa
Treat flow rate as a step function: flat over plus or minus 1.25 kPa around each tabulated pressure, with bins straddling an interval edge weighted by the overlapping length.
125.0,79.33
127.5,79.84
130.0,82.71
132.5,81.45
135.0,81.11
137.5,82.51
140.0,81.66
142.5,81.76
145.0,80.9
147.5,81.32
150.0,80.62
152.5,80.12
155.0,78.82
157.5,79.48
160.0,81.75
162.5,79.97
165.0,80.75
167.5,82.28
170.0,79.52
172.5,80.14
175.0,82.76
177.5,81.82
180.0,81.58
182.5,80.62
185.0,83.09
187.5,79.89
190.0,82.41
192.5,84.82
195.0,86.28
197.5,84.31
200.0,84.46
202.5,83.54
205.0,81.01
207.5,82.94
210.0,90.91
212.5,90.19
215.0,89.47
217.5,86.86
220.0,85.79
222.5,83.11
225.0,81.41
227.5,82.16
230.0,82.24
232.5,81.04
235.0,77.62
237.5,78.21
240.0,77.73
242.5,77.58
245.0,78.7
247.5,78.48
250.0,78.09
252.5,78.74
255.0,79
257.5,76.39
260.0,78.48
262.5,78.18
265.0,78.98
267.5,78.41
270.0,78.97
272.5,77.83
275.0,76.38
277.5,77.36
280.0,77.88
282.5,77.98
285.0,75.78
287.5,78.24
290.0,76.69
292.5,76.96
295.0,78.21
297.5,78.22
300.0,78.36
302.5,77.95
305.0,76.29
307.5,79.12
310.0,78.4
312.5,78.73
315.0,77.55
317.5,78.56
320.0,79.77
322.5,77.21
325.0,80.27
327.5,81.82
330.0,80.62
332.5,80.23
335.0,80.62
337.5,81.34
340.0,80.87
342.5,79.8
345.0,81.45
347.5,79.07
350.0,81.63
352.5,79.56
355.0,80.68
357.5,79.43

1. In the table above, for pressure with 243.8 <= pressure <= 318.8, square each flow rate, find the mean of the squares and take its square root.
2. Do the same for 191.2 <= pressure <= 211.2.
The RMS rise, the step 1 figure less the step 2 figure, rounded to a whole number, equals -7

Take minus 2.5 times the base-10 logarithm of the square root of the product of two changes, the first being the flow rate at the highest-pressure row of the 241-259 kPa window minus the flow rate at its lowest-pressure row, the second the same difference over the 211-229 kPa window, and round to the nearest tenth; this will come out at -1.2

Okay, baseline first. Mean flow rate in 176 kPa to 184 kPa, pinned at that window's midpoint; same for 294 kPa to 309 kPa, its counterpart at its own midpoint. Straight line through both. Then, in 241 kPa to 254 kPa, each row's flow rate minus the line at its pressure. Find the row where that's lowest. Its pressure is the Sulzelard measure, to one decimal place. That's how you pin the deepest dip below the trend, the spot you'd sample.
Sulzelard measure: 242.5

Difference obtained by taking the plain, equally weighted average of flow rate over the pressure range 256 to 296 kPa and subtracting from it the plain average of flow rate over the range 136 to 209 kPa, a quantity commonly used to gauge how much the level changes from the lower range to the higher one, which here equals -4.1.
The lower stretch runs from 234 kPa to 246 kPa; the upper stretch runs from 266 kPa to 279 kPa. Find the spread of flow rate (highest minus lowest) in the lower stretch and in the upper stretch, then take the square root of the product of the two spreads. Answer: 1.7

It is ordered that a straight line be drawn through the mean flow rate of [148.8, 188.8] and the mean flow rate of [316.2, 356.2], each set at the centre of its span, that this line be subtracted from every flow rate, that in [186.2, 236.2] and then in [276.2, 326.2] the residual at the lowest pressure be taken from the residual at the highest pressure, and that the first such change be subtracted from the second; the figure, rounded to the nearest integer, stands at 5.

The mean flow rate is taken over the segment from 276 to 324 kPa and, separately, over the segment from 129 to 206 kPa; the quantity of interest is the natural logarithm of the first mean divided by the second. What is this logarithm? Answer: -0.048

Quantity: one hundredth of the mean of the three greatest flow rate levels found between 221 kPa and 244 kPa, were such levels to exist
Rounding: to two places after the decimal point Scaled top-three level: 0.83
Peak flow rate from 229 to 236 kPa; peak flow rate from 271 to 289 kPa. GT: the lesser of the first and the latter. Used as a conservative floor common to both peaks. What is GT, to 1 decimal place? 78.2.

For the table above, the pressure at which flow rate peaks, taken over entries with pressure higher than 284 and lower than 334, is 327.5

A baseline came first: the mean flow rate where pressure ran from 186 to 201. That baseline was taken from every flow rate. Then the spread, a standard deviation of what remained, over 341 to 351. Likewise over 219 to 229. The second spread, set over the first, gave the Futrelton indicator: 1.53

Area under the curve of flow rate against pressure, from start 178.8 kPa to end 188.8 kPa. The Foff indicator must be 813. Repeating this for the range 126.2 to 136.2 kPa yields 813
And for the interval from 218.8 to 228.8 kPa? 831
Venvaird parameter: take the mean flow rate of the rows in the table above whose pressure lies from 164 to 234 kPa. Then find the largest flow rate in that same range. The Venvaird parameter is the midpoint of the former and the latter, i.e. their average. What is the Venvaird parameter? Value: 87.2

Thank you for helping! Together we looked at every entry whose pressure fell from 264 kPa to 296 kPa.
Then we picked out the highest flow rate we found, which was 78.98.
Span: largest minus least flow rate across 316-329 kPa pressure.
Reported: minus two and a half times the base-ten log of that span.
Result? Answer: -1.7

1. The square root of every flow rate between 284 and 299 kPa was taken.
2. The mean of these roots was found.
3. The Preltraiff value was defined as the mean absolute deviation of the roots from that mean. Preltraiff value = 0.050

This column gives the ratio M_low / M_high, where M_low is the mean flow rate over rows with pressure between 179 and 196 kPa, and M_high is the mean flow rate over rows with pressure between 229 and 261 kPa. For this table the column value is 1.05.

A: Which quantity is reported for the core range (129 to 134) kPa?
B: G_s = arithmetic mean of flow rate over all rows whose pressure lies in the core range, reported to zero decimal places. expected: 82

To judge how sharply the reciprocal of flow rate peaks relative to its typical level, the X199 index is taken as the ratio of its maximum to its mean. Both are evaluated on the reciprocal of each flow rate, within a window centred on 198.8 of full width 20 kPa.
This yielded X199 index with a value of 1.033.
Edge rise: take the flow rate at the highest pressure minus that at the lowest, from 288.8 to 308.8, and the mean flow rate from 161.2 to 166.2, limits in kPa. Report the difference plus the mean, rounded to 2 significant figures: 83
